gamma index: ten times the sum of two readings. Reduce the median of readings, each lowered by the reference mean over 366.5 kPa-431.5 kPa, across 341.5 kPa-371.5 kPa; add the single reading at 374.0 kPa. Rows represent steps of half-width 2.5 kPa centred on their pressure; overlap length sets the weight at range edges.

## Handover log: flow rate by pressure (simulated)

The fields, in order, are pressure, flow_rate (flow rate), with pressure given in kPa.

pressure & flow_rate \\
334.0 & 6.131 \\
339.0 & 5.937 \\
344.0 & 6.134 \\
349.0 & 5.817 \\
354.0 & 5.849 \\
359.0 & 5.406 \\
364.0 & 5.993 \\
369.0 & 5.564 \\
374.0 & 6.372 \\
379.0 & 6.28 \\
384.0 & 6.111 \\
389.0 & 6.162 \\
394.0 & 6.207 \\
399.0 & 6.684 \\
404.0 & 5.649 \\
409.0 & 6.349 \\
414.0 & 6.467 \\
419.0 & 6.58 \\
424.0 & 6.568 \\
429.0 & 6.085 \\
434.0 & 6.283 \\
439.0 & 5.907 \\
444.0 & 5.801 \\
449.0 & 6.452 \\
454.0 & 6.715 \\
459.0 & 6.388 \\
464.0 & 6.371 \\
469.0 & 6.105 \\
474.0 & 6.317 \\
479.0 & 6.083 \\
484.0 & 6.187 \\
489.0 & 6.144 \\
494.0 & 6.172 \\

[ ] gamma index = 59.7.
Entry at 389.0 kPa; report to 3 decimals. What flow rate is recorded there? 6.162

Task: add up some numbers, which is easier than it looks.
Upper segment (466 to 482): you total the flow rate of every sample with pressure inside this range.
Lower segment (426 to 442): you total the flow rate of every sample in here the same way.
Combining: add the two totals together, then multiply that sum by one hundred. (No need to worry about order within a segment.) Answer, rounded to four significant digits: 3678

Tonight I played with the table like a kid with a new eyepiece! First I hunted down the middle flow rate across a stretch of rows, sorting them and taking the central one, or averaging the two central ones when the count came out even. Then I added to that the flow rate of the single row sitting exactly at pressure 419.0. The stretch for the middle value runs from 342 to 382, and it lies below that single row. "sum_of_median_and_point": 12.50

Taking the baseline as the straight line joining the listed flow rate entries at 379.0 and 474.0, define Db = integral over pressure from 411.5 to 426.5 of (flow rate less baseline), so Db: 3.6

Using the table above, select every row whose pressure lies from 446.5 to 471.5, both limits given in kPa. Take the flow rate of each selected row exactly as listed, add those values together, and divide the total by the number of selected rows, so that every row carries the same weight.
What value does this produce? 6.4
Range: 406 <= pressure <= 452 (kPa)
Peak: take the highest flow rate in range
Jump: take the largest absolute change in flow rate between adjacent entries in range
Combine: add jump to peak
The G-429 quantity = 7.23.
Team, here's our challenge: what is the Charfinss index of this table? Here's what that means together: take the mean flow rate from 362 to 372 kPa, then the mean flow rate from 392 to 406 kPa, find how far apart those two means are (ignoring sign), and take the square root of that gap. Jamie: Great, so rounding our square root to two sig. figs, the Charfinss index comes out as 0.63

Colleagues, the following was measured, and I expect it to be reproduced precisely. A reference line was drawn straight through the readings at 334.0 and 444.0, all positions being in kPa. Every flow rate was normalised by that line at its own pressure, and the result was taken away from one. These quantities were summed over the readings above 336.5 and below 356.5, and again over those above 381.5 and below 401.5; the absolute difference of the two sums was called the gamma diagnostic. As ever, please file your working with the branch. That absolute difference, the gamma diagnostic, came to 0.3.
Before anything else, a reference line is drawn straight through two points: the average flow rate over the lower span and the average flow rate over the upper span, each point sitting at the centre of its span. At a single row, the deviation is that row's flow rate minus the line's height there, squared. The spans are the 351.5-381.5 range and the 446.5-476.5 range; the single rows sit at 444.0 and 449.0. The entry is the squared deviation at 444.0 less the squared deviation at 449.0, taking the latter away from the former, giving 0.24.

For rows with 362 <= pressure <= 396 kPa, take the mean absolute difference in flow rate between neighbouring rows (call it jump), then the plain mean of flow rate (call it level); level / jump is 23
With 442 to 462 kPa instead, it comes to 15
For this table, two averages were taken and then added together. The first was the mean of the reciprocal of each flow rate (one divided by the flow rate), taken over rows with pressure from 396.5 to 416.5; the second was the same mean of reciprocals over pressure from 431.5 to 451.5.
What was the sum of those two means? 0.324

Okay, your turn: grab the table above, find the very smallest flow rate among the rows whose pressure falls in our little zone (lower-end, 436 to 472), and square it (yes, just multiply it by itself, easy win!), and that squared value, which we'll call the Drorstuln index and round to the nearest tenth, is 33.7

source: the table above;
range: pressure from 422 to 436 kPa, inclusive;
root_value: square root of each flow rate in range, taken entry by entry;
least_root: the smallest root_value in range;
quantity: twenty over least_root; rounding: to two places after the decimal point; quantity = 8.11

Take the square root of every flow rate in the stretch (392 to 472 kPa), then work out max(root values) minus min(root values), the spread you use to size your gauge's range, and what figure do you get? 0.21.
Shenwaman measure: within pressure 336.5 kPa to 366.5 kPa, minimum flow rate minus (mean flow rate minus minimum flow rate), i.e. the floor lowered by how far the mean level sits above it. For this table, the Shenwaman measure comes 5.0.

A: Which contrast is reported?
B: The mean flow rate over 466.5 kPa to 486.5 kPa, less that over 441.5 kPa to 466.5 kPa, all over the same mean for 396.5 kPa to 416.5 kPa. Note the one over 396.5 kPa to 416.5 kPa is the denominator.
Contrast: -0.027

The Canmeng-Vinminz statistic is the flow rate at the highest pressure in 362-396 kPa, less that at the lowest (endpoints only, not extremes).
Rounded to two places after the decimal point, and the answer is 0.21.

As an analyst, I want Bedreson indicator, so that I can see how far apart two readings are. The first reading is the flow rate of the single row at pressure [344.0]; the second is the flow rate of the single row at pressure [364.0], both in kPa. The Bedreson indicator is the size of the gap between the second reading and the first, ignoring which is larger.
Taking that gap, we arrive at 0.14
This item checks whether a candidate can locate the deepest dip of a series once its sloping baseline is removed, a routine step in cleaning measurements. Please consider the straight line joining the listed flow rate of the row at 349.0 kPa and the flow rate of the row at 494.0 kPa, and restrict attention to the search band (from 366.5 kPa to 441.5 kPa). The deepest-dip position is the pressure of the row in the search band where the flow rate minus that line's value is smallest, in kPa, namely 404.0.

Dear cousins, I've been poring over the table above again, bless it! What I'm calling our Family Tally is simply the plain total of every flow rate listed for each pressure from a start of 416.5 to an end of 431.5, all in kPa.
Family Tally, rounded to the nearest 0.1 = 19.2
